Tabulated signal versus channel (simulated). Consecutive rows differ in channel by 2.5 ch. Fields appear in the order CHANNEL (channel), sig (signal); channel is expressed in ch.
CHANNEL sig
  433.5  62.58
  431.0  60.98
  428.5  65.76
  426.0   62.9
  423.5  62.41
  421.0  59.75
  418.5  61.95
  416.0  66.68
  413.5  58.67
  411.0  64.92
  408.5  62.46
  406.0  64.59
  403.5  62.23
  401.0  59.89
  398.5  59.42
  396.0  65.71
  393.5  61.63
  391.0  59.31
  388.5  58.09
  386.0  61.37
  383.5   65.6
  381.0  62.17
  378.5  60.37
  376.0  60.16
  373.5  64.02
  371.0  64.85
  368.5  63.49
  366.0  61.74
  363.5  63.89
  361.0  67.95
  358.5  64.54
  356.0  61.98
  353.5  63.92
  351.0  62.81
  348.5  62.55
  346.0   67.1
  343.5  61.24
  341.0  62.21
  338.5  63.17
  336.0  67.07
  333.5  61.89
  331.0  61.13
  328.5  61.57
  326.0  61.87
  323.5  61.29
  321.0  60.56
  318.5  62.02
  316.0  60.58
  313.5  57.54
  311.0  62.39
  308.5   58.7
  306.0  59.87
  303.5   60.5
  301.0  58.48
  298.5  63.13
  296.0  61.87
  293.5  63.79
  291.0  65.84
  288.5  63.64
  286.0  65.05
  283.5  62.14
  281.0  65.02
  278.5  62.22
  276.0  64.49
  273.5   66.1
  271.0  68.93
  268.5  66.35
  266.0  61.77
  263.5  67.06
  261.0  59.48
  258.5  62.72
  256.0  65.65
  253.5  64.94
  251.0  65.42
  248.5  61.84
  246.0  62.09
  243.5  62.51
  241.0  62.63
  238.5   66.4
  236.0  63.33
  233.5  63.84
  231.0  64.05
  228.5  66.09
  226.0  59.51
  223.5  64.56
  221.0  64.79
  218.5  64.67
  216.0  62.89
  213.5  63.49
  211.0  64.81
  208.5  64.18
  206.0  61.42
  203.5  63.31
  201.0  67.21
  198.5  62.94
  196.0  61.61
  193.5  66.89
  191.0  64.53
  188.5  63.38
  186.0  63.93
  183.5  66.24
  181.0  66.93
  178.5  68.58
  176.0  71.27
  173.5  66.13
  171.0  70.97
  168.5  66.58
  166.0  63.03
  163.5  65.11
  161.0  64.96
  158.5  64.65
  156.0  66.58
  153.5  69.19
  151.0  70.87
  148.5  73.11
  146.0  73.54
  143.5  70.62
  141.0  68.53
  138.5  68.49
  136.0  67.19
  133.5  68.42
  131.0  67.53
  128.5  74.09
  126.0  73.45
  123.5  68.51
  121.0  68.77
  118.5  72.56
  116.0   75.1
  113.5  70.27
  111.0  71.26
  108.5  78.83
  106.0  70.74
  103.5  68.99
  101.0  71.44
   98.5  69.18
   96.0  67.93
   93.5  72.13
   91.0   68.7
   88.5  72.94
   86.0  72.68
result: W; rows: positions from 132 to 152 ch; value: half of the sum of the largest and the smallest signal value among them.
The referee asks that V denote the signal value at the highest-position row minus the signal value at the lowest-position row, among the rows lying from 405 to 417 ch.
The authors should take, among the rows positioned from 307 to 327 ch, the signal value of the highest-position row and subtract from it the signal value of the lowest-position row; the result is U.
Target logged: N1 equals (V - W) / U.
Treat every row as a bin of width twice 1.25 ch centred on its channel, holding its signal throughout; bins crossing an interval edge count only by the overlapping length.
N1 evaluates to -22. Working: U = 3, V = 2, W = 70.4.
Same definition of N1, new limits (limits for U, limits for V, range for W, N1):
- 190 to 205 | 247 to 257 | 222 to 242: 48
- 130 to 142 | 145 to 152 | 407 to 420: -65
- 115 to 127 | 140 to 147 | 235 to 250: 36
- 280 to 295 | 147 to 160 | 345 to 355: 60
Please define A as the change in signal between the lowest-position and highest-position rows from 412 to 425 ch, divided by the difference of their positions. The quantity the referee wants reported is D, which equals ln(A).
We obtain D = -1.0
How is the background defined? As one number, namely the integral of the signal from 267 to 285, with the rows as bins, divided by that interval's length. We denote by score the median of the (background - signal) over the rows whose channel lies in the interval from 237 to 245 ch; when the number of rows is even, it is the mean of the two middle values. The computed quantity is 2.4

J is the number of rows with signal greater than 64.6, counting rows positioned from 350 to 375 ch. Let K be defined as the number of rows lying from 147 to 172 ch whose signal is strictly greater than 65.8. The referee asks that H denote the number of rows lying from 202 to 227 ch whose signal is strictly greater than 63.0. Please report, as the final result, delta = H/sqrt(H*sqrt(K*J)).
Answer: 1.42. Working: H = 7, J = 2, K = 6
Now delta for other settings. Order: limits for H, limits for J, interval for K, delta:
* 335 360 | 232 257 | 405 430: 1.58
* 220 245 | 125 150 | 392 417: 1.49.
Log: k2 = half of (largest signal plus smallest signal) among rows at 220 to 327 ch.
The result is 63.2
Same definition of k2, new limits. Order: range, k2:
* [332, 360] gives 64.2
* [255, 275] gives 64.2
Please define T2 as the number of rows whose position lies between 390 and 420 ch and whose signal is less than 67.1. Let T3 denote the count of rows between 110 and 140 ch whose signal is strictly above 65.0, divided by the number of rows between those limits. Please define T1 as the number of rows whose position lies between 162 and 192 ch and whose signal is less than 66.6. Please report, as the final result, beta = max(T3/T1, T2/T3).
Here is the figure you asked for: 12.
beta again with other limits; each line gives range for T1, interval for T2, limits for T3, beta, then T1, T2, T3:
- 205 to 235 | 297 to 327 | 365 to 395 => 144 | 12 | 12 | 0.1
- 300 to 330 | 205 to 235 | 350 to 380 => 144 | 12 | 12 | 0.1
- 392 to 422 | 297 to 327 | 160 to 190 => 18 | 11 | 12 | 0.7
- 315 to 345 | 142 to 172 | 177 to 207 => 14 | 11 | 6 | 0.4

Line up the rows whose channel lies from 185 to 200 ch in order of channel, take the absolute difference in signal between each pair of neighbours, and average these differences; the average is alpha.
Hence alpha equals 2.13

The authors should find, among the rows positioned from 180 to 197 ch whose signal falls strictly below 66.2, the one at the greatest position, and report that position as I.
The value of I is 196.0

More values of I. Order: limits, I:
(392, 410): 408.5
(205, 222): 221.0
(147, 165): 163.5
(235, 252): 251.0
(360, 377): 376.0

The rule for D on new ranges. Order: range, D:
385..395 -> -3.4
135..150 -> -0.7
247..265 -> -1.1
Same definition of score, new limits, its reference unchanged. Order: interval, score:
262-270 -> -1.4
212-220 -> 1.5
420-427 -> 2.6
